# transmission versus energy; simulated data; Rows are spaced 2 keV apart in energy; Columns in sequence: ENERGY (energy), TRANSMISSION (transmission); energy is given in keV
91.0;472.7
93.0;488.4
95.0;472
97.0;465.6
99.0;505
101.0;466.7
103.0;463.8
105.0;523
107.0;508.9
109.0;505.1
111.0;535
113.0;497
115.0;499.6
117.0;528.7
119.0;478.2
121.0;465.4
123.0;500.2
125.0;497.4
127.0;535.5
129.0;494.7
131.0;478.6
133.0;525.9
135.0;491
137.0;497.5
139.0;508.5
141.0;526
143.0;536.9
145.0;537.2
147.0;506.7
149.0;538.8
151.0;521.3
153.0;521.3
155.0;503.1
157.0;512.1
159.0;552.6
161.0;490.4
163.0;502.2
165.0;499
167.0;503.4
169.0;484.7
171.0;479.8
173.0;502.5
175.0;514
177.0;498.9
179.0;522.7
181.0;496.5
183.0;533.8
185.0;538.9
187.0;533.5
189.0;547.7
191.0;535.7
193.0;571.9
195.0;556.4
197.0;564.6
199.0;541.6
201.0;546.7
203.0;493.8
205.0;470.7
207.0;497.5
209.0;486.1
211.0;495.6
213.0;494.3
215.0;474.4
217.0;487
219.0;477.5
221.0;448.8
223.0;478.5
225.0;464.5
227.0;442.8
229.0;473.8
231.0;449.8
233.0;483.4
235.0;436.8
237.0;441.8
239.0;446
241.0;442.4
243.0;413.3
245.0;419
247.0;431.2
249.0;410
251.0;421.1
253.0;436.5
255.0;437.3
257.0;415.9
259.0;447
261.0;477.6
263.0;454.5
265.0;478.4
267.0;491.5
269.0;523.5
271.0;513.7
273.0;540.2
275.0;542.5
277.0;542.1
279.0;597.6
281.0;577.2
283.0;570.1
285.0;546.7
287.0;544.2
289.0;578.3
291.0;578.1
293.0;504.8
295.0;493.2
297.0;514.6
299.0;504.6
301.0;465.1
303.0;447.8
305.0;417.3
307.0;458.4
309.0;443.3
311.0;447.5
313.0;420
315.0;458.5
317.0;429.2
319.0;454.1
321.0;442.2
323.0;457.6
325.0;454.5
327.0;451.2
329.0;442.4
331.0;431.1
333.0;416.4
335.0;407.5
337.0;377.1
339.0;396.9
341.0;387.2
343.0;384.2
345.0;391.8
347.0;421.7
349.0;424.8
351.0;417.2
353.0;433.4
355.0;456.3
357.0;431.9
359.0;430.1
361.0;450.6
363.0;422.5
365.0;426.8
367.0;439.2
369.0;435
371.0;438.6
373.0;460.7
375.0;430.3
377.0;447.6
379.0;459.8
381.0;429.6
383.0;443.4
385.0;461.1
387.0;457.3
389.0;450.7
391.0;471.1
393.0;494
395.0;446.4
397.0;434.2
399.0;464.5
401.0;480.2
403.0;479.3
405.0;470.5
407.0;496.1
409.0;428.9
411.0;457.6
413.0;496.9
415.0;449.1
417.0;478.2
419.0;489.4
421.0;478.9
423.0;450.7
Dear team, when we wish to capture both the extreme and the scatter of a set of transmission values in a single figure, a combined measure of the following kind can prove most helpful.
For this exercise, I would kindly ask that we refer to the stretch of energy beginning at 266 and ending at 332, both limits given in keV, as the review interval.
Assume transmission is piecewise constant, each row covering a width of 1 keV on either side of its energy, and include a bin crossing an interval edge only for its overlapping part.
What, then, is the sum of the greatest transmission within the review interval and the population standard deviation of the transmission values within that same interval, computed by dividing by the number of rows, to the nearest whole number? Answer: 651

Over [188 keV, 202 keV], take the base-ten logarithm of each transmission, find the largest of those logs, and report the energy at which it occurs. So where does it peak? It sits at 193.0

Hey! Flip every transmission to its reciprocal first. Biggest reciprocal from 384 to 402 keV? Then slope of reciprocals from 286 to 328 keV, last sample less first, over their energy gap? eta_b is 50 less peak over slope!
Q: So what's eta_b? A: -193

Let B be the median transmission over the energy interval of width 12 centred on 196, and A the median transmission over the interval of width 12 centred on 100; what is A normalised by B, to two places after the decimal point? 0.85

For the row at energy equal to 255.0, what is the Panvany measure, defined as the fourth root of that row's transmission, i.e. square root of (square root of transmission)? 4.57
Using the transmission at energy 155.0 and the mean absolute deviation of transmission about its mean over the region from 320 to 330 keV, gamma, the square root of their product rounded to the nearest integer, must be 54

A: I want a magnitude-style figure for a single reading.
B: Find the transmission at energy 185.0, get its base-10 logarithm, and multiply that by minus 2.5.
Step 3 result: -6.83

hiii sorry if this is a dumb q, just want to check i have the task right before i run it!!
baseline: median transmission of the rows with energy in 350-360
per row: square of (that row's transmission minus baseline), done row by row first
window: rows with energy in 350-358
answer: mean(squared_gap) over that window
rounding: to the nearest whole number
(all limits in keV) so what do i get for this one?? 203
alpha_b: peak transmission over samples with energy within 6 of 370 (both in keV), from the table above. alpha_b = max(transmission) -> 460.7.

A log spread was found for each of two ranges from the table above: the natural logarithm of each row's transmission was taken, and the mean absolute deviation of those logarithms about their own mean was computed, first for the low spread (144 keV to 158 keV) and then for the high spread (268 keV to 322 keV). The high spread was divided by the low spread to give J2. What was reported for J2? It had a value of 4.6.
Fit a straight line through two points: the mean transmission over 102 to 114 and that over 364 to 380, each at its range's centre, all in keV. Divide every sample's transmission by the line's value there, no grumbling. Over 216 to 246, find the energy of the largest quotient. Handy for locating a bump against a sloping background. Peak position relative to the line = 233.0 keV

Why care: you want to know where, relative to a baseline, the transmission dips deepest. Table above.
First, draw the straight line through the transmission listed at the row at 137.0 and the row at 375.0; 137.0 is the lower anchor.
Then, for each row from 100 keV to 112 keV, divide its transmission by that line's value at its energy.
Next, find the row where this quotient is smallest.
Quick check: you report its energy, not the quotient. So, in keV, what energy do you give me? 103.0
